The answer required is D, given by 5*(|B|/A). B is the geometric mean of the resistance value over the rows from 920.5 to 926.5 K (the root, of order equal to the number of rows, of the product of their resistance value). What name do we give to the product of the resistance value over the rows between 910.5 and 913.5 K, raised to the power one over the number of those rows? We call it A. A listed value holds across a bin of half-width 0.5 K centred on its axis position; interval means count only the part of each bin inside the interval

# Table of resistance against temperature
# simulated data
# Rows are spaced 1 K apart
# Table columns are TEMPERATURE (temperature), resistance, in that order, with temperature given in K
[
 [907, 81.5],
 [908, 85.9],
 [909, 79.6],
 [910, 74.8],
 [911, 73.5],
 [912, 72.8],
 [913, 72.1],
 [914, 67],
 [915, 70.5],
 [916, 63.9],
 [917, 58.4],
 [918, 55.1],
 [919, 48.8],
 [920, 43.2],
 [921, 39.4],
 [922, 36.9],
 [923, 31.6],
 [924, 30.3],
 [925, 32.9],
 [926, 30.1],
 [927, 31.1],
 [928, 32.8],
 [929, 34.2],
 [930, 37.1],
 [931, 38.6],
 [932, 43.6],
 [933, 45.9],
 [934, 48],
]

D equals 2.3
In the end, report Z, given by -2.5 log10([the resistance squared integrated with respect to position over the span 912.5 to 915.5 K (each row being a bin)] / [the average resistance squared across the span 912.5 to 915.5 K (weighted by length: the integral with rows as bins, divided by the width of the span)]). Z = -1.19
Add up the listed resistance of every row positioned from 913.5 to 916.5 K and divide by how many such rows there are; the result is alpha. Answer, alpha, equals 67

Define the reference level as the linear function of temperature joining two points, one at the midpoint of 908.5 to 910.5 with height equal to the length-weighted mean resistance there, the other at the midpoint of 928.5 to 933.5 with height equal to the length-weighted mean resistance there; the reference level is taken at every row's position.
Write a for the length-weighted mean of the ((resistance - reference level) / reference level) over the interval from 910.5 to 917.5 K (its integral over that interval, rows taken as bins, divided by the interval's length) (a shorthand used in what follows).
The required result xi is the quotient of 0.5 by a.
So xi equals -30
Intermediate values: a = -0.02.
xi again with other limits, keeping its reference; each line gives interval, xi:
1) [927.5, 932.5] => -5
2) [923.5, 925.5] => -1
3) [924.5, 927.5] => -1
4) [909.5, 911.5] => -29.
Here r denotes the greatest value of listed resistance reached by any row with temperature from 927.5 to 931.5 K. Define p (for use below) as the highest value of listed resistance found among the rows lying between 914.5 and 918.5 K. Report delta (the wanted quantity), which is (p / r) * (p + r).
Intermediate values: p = 70.5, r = 38.6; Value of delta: 199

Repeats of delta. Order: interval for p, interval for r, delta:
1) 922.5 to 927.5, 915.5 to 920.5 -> 50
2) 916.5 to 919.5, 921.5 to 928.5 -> 151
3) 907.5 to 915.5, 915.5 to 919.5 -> 201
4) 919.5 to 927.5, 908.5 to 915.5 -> 67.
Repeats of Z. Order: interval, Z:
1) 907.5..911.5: -1.51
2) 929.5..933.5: -1.51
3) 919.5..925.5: -1.95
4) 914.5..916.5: -0.75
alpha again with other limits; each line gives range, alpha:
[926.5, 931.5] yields 35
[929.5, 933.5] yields 41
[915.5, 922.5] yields 49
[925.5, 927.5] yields 31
